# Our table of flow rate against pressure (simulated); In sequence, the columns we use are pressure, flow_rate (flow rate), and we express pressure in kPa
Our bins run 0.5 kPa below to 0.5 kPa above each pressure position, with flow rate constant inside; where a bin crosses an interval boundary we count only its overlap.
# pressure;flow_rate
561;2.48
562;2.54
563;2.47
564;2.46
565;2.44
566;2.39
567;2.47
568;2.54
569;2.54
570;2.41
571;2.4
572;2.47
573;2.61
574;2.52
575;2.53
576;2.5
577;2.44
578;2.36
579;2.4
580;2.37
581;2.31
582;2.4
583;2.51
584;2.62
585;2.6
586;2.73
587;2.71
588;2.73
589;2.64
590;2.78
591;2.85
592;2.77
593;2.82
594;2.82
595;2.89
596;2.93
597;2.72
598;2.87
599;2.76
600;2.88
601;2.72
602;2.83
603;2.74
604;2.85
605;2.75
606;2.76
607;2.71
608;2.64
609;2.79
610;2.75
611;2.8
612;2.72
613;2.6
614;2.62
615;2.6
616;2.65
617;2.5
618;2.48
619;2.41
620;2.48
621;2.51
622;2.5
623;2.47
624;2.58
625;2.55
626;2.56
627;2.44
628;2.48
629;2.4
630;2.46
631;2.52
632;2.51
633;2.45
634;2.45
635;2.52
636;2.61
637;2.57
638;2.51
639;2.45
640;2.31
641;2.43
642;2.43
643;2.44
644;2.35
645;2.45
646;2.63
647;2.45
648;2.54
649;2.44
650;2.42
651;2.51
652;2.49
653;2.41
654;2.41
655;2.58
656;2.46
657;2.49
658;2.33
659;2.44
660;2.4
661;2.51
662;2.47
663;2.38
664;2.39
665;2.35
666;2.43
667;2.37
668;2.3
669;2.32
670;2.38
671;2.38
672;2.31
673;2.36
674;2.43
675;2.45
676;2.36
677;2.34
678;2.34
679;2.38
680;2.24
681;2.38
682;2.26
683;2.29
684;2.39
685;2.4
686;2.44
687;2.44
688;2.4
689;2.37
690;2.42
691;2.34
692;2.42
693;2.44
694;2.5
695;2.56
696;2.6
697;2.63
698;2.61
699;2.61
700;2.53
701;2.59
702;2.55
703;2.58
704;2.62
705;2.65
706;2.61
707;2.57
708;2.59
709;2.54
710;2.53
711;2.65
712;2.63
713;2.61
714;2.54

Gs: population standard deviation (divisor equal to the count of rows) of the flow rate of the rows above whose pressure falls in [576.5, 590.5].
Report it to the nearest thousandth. 0.156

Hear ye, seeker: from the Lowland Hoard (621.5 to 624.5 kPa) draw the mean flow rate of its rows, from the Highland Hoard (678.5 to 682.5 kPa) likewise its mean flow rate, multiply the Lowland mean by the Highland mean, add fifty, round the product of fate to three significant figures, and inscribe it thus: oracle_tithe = 55.8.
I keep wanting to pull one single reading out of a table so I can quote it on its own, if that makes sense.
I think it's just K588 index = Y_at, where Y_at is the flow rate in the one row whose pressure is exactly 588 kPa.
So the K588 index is 2.73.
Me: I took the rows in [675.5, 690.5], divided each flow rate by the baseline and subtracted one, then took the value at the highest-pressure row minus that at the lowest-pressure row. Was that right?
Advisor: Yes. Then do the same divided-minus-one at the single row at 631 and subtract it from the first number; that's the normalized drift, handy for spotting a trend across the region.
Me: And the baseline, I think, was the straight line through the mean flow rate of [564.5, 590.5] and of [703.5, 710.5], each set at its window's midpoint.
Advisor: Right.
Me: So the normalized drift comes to 0.03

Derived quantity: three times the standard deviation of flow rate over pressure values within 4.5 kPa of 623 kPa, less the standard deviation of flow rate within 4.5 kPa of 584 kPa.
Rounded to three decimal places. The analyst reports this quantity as 0.007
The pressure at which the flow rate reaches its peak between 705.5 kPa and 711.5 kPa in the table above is 711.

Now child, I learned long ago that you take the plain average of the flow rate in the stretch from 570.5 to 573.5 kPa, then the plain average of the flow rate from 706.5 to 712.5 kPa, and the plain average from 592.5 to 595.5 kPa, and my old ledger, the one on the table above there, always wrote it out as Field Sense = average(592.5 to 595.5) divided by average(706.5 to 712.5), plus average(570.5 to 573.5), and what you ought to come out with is 3.59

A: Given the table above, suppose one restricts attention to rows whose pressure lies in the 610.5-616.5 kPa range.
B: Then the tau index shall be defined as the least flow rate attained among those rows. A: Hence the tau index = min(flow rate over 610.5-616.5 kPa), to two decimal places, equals 2.60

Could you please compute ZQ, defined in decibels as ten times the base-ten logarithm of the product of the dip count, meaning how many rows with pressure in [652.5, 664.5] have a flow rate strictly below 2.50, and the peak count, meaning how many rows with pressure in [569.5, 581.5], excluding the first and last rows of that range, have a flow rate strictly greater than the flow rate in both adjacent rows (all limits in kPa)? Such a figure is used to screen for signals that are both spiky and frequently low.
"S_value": 14.8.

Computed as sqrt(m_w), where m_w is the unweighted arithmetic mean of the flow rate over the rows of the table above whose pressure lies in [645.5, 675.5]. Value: 1.56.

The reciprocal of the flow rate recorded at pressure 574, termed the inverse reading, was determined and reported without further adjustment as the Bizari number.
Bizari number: 0.397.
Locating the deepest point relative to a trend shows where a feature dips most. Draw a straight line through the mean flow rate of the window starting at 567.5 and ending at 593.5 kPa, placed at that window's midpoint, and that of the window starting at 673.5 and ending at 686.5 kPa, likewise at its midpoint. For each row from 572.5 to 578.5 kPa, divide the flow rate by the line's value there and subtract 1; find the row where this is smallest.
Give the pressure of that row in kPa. 578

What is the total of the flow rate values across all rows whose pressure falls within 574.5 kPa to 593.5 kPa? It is 49.1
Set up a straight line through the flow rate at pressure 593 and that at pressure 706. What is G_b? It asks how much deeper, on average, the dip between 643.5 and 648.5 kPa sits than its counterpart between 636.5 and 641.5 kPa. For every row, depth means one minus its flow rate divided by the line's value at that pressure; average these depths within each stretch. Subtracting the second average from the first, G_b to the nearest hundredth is -0.02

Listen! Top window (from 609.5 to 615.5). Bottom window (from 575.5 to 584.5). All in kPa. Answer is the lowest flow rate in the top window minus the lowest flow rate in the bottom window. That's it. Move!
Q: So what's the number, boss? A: 0.3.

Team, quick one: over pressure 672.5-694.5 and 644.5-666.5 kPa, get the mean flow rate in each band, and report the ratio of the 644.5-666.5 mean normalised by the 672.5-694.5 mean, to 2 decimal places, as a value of 1.03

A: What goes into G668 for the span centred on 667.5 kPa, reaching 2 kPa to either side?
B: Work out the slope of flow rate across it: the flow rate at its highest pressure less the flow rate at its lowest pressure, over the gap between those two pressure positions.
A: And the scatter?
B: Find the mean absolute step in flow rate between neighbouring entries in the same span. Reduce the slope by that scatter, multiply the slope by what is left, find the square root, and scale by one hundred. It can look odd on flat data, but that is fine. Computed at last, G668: 6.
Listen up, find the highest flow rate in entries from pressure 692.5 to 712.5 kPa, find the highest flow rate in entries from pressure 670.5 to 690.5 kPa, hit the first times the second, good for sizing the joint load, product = 6.5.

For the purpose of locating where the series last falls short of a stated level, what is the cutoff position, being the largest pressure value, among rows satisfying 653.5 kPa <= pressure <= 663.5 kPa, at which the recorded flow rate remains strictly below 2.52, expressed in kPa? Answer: 663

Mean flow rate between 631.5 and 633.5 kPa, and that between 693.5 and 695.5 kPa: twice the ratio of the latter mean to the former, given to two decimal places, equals 2.04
